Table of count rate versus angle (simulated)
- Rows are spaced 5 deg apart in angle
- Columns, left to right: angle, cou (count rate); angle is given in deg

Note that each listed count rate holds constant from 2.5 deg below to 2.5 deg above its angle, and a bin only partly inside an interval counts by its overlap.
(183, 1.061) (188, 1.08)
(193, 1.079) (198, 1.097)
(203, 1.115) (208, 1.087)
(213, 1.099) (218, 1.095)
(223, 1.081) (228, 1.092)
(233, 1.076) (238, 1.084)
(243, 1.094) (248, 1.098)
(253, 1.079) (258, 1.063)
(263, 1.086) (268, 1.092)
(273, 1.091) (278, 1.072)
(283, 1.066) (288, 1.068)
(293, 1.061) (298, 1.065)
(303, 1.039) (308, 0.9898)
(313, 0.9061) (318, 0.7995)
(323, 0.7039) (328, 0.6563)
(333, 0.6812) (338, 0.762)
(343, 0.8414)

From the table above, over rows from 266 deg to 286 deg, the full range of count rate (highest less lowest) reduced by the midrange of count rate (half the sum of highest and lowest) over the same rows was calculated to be -1.05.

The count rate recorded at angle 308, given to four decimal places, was 0.9898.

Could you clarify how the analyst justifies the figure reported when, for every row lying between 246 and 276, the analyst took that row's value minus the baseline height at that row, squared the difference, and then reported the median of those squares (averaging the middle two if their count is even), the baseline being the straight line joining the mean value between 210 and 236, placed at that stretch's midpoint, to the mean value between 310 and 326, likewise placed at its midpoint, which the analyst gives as 0.010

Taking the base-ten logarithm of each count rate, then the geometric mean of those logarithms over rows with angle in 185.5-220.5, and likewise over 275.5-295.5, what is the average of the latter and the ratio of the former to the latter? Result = 0.70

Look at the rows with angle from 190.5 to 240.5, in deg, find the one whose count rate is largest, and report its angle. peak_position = 203 deg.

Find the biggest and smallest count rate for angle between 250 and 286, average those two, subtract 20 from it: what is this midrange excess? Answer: -18.92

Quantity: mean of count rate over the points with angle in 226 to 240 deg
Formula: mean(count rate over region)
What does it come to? 1.08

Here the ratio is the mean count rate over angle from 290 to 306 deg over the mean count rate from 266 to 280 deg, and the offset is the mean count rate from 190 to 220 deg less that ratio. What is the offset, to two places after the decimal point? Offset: 0.12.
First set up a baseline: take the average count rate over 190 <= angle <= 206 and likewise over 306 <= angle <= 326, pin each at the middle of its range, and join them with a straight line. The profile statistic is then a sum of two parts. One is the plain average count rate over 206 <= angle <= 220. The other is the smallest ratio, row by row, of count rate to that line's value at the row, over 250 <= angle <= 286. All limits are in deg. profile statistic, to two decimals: 2.19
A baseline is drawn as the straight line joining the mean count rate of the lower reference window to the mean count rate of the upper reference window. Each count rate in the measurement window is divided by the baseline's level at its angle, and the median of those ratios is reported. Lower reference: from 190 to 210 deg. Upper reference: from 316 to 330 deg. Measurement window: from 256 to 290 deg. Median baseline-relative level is 1.25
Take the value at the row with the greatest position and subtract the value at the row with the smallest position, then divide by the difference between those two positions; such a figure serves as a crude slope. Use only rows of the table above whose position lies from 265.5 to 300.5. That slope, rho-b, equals -0.0009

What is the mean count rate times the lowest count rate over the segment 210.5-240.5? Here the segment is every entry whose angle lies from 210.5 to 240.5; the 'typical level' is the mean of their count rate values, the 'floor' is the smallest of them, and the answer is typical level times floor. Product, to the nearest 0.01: 1.17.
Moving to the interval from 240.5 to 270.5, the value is 1.15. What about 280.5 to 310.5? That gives 1.04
